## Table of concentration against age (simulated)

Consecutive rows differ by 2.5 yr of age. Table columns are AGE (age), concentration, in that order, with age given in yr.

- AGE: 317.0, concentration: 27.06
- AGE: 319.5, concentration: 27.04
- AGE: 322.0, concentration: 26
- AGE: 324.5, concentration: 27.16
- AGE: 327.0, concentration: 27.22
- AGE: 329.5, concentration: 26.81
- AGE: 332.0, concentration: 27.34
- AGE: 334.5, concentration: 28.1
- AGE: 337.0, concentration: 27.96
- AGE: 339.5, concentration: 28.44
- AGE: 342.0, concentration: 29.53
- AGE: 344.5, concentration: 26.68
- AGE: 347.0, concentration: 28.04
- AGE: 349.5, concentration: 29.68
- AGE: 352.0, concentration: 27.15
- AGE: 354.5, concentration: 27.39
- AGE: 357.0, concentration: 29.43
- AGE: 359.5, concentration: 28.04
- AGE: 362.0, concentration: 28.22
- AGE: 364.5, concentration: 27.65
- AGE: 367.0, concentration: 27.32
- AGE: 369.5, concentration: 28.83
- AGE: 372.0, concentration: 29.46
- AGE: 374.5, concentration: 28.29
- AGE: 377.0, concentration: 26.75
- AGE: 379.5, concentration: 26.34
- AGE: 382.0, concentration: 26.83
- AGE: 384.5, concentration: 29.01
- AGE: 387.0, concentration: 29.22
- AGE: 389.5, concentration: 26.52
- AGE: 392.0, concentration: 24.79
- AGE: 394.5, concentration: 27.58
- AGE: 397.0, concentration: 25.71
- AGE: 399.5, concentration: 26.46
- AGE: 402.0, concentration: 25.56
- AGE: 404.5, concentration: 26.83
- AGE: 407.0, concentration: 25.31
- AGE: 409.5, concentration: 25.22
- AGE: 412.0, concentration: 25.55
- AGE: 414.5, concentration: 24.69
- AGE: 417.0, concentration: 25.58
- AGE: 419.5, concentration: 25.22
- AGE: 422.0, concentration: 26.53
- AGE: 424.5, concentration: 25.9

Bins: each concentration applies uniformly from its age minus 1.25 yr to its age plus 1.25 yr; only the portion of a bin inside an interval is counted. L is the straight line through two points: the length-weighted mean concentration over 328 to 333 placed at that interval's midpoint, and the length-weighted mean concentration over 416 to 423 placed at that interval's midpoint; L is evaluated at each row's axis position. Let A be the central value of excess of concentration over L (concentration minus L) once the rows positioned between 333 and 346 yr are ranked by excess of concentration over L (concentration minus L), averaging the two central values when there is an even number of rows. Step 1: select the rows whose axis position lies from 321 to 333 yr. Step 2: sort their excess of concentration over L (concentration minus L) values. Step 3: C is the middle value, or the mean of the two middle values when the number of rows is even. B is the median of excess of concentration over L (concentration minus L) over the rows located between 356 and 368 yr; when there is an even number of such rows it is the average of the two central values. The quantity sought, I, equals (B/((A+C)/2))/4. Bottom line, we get 0.6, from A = 1.09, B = 1.4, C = 0.0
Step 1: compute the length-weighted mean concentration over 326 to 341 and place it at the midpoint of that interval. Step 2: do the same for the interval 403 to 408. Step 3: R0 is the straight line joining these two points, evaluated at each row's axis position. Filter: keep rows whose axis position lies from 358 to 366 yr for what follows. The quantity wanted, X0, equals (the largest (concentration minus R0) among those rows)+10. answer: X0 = 11.2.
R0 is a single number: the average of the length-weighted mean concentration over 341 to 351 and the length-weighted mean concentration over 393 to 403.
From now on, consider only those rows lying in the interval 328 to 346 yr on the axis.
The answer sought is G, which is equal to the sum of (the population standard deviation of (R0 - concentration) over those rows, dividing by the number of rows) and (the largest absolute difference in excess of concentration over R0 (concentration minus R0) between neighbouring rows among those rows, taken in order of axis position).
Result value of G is 3.8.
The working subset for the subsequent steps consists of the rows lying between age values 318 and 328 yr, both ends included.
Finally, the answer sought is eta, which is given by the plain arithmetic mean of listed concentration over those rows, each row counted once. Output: 26.9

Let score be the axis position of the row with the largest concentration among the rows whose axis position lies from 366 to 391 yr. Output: 372.0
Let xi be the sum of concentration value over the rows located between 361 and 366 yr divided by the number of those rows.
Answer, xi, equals 27.9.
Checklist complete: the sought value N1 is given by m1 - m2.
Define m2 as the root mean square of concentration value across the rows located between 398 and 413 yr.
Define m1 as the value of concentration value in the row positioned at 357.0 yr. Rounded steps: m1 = 29.43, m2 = 25.8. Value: 3.6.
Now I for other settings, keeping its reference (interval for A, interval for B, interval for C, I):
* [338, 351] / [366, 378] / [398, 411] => 0.9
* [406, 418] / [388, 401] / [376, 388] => -1.4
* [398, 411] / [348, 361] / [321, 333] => -1.5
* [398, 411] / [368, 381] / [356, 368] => 1.0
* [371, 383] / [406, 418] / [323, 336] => -0.5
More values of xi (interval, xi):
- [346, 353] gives 28.3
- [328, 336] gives 27.4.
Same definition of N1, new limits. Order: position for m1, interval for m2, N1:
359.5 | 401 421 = 2.5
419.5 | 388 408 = -0.9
